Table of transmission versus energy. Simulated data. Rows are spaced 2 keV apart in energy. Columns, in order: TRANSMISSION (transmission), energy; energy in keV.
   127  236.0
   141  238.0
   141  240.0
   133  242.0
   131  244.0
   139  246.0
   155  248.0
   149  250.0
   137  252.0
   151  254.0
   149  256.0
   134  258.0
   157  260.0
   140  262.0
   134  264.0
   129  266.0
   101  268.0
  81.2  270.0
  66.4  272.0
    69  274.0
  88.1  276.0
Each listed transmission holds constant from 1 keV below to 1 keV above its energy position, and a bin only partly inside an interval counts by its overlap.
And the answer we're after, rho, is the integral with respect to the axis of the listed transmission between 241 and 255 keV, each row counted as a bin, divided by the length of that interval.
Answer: 142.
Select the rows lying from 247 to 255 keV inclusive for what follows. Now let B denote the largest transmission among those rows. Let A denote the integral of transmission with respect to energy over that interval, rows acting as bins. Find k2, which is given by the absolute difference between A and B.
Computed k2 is 1029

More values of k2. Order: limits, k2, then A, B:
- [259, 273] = 1460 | 1617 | 157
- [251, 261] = 1299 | 1456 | 157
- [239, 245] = 669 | 810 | 141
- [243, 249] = 695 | 850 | 155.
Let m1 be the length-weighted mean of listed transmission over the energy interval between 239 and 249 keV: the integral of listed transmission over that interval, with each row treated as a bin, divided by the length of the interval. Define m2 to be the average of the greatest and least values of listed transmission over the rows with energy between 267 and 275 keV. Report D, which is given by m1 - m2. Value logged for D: 56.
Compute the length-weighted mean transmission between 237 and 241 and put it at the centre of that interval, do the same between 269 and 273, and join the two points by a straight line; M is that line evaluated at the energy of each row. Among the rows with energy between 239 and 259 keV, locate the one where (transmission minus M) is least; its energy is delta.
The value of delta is 242.0 keV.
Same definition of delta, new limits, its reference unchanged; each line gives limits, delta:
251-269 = 268.0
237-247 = 238.0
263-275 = 272.0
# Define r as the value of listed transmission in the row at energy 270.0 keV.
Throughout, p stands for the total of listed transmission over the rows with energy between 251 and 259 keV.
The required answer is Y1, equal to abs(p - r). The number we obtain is 490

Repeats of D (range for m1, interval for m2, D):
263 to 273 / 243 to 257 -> -41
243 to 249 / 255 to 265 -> -4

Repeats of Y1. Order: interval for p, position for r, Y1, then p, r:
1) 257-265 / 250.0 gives 416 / 565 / 149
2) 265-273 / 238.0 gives 237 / 378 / 141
